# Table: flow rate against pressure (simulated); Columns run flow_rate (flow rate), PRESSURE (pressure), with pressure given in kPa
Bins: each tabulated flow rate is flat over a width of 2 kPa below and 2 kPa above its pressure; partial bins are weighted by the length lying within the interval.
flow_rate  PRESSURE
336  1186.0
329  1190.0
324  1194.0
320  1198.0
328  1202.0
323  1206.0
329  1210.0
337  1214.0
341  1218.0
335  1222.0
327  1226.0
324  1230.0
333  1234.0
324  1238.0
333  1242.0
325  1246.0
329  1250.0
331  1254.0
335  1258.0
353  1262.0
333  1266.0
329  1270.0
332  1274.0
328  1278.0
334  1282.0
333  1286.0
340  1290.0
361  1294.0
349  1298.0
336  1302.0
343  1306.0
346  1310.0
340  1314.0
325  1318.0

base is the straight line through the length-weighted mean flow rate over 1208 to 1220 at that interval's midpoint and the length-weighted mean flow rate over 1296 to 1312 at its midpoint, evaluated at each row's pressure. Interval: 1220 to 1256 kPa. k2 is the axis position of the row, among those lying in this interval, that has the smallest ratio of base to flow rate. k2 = 1222.0 kPa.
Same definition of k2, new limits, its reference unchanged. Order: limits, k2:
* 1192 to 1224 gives 1218.0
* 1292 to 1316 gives 1294.0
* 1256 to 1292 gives 1262.0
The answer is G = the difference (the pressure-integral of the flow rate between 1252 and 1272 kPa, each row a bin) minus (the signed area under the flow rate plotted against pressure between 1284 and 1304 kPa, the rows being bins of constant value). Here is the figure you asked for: -152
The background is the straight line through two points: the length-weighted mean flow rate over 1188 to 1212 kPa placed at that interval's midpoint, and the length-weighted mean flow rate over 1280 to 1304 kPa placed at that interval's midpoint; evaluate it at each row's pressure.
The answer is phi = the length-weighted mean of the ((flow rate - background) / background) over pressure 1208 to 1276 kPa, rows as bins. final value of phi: -0.0022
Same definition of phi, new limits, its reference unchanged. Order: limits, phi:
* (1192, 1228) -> 0.0061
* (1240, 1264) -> -0.0018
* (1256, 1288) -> -0.0115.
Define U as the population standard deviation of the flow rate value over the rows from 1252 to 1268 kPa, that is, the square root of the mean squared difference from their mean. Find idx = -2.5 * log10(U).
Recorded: -2.36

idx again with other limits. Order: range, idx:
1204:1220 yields -2.11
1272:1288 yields -0.89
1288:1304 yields -2.46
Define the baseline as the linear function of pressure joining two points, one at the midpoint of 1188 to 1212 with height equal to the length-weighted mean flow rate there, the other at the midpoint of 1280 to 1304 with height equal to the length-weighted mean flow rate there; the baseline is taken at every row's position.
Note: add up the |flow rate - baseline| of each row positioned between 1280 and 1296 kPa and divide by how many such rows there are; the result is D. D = 8.7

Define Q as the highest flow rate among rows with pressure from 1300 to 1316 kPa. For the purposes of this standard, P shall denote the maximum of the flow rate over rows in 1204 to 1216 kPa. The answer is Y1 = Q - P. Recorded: 9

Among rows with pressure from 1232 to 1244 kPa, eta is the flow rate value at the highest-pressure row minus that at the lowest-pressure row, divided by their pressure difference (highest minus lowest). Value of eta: 0.0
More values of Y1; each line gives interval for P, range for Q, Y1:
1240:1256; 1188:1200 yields -4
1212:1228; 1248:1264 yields 12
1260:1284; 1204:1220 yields -12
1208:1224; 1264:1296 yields 20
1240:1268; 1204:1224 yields -12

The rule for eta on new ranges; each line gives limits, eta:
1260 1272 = -3.0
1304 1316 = -0.4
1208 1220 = 1.5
